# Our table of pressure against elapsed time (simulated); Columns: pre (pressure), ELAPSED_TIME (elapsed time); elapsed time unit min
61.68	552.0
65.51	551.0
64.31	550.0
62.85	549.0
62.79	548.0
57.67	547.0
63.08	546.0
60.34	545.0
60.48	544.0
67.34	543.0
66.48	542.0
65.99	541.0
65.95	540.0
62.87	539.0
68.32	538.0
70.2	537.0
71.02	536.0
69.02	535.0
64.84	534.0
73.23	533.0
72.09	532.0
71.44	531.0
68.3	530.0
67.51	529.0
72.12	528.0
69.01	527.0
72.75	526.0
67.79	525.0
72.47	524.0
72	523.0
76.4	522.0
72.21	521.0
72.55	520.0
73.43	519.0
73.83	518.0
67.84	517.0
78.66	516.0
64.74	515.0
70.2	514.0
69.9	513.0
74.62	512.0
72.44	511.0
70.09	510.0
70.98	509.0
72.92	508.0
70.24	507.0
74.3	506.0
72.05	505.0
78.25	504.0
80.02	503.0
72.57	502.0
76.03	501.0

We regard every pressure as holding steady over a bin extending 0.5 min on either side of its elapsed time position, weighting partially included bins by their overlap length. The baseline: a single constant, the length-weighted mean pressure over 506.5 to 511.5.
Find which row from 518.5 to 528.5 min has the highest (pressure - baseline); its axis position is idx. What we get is 522.0 min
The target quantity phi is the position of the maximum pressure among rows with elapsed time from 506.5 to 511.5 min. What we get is 508.0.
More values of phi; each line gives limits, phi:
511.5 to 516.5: 516.0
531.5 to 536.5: 533.0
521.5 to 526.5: 522.0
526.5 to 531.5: 528.0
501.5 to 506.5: 503.0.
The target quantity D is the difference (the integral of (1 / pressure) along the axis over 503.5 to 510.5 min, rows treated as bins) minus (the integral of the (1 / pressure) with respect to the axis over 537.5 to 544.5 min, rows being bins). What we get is -0.0109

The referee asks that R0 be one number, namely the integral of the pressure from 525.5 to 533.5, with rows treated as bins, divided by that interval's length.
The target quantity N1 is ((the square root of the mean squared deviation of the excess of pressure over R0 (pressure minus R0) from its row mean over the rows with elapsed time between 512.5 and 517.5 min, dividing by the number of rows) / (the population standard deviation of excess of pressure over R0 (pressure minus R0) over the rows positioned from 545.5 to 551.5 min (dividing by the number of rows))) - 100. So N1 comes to -98.1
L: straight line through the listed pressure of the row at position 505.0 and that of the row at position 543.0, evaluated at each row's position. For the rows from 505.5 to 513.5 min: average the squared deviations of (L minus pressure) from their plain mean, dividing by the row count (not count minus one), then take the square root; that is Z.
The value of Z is 1.8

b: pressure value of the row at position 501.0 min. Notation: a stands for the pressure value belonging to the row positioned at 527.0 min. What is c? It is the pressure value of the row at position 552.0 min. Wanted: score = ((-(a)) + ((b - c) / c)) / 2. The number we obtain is -34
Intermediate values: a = 69.01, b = 76.03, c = 61.68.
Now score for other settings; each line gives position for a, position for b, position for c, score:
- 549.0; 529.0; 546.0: -31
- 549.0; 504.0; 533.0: -31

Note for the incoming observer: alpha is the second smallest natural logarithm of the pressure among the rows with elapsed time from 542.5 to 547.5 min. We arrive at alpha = 4.10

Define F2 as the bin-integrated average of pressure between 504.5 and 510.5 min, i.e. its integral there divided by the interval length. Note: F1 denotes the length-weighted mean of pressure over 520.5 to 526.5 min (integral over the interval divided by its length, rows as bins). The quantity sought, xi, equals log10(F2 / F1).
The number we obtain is -0.003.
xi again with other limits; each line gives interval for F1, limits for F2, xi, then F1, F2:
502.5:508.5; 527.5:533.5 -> -0.023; 74.6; 70.8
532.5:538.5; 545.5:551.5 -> -0.044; 69.4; 62.7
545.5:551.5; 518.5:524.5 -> 0.067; 62.7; 73.2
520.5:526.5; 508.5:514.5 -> -0.005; 72.3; 71.4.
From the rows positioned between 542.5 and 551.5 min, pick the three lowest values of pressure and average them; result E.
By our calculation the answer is 59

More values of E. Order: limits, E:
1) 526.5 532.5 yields 68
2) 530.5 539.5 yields 65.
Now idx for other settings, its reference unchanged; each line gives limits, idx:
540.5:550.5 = 543.0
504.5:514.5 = 512.0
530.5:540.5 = 533.0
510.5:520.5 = 516.0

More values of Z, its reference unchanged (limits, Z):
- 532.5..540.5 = 3.1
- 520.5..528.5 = 2.3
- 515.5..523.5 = 3.0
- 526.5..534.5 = 2.7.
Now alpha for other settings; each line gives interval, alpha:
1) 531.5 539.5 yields 4.17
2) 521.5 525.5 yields 4.28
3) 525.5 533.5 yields 4.22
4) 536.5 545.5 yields 4.10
